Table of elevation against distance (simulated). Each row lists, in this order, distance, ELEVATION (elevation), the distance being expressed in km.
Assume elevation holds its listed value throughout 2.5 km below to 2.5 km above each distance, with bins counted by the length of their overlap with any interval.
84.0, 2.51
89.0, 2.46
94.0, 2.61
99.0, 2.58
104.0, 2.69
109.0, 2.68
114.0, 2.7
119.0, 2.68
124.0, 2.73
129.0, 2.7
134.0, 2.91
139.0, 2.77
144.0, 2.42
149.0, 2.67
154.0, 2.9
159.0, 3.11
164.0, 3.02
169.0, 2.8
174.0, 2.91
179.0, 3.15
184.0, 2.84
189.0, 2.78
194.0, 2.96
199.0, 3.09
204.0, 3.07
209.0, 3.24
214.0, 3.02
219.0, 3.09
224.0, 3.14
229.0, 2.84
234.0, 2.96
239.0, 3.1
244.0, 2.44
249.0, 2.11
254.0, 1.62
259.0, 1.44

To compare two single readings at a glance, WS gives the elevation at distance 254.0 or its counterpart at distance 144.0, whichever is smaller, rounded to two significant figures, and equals 1.6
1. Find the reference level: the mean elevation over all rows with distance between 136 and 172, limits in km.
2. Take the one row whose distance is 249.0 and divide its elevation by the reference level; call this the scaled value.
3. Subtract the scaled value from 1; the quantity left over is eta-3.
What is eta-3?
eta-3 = 0.25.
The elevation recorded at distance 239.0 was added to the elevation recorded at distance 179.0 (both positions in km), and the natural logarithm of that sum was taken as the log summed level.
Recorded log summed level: 1.83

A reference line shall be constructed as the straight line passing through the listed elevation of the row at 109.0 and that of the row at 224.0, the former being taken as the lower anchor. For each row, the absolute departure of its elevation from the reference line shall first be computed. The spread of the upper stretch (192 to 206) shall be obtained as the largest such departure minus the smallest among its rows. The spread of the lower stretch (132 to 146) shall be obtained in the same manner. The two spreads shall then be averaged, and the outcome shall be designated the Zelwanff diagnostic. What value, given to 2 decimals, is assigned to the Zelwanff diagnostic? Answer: 0.21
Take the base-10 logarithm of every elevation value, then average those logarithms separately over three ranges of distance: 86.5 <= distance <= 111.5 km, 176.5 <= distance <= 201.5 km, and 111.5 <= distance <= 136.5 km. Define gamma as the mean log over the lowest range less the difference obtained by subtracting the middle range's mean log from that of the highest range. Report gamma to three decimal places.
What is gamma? 0.382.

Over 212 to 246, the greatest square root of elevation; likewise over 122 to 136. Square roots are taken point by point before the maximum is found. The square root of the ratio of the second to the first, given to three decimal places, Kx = 0.981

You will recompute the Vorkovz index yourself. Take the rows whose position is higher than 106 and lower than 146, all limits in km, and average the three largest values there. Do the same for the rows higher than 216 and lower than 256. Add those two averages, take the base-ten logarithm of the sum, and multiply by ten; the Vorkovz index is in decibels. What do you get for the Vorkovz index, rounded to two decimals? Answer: 7.72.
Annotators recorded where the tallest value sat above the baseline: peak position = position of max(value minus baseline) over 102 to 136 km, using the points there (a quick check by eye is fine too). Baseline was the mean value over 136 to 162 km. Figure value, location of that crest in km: 134.0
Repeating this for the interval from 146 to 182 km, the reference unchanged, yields 179.0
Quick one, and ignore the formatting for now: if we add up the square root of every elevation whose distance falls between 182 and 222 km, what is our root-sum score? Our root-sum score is 13.88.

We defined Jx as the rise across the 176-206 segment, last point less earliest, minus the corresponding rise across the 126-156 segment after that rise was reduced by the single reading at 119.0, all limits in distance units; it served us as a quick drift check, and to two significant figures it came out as 2.4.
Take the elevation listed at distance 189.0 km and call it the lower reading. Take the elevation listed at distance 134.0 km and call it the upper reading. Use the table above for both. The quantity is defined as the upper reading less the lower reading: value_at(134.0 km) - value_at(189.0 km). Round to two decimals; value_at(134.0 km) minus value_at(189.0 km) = 0.13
